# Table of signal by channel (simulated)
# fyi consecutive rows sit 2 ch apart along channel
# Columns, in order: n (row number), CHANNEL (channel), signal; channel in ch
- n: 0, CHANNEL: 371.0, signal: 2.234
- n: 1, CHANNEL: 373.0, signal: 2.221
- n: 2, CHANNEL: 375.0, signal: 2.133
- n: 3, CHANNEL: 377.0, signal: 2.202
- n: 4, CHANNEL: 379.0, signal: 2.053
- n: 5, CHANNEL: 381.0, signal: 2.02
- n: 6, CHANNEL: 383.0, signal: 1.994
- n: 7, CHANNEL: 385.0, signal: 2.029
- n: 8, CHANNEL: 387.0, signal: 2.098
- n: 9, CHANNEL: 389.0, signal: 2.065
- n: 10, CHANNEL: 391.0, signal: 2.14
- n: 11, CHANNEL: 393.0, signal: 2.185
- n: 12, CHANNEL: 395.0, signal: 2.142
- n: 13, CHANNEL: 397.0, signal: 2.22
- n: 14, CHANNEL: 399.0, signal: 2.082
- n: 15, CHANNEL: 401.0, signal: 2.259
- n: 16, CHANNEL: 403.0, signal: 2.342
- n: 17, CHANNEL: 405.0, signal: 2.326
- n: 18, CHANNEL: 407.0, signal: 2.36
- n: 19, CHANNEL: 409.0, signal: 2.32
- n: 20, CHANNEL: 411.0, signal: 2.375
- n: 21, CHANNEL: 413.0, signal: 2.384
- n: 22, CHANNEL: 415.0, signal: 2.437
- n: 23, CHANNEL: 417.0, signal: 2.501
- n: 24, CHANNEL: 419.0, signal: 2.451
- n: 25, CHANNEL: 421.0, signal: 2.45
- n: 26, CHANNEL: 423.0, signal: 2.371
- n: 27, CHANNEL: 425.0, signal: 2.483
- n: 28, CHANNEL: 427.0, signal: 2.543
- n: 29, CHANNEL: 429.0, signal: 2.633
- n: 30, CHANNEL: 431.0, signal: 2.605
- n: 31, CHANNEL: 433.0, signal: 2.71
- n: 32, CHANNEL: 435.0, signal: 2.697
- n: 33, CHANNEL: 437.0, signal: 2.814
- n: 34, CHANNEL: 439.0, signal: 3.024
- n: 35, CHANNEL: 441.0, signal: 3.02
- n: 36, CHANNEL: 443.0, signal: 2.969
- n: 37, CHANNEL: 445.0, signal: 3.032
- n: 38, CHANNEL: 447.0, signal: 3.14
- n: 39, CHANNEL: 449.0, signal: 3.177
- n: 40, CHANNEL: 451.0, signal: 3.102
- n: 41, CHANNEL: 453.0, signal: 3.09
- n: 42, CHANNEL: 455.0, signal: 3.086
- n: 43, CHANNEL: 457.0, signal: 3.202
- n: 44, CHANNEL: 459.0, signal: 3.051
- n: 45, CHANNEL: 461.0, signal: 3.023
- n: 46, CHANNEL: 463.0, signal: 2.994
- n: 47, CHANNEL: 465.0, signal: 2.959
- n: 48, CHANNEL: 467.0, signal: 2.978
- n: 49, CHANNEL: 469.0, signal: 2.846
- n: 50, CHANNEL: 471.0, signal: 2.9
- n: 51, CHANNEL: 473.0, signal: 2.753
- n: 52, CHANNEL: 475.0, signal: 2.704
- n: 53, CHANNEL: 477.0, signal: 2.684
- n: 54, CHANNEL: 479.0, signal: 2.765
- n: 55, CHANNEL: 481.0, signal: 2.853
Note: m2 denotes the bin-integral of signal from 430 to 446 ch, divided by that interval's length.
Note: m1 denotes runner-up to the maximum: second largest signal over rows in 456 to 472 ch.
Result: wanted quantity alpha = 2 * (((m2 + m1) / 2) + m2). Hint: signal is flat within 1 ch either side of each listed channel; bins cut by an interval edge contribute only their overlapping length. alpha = 11.6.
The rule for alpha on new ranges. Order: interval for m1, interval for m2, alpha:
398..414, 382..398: 8.7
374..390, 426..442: 10.4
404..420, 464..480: 10.9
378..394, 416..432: 9.7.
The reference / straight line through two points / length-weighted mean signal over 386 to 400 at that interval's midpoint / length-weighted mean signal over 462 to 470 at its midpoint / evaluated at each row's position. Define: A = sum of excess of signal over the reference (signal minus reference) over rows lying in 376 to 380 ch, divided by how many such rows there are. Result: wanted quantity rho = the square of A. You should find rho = 0.026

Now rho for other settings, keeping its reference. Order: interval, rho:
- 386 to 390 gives 0.000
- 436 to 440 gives 0.082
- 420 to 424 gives 0.002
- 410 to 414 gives 0.001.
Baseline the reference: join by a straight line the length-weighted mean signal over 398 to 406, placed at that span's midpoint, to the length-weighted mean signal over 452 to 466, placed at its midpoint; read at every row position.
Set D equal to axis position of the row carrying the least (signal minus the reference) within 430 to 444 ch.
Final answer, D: 431.0 ch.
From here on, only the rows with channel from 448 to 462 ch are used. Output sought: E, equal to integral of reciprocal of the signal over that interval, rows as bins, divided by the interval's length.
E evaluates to 0.32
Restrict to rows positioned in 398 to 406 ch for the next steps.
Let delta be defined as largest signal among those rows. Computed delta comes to 2.342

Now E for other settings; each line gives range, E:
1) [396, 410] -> 0.44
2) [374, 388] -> 0.48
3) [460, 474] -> 0.34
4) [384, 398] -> 0.47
